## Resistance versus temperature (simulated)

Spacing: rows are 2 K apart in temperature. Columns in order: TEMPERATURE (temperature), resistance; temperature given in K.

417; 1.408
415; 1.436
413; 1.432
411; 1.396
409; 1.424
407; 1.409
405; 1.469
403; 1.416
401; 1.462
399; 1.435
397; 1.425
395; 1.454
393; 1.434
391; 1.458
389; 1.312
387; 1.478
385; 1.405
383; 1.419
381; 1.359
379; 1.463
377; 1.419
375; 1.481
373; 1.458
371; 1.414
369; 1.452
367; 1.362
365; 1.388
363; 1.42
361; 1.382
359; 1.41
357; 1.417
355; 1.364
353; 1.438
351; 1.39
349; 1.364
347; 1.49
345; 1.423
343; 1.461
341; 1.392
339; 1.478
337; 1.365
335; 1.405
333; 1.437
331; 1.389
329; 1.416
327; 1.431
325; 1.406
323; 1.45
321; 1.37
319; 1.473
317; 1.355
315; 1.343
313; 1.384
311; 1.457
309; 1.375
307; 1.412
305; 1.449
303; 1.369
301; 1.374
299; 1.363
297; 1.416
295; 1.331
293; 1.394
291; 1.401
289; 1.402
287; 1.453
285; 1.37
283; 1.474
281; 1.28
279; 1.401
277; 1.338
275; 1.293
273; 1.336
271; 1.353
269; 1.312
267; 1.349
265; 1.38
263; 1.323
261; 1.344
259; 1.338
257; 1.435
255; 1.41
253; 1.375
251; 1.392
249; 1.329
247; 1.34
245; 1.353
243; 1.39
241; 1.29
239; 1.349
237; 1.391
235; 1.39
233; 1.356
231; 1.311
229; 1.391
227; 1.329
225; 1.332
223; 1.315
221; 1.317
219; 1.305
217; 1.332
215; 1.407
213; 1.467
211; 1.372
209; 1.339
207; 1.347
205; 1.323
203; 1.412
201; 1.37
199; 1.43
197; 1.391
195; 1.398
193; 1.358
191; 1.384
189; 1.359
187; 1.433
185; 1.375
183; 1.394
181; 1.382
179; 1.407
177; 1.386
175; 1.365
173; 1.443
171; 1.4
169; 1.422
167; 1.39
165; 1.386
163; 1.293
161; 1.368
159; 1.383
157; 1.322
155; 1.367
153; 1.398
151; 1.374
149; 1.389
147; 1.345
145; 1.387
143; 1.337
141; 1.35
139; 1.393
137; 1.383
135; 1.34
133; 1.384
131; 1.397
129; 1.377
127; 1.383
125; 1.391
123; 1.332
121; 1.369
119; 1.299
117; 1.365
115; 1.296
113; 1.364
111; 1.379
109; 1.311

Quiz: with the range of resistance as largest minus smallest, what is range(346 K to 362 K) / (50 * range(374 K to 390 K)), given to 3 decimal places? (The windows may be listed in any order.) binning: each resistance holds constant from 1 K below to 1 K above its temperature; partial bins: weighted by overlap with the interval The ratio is 0.015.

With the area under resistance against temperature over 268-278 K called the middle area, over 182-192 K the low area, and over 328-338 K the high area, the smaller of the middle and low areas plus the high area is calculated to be 27.3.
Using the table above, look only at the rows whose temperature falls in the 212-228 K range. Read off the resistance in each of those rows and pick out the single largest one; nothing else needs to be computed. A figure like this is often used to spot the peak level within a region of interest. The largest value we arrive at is 1.467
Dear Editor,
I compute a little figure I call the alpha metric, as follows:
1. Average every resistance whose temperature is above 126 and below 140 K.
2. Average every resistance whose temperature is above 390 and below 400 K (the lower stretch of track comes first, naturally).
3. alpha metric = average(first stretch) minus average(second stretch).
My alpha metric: -0.06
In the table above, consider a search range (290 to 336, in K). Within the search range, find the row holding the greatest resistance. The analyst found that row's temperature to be 319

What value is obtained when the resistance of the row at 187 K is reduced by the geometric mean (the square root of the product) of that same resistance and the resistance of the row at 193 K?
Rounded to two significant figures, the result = 0.038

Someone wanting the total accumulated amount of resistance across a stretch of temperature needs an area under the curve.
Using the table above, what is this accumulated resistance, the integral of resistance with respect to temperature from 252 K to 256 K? 5.57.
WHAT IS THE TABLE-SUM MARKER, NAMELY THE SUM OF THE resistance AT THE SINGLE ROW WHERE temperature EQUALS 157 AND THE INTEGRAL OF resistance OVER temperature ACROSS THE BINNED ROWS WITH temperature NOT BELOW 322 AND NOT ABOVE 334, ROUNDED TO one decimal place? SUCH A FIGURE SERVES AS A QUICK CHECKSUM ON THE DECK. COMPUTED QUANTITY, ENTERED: 18.4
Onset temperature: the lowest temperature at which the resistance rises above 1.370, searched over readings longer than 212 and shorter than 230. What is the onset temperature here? 213 K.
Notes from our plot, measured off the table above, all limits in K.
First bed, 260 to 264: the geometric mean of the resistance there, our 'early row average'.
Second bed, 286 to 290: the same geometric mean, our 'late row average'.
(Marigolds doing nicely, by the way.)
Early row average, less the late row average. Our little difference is -0.094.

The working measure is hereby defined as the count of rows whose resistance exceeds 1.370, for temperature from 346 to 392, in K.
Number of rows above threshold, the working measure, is 18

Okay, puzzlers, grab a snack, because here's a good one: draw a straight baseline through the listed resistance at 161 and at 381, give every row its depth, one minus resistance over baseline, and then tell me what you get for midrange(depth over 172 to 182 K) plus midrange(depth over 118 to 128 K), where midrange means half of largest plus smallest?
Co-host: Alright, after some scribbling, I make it -0.009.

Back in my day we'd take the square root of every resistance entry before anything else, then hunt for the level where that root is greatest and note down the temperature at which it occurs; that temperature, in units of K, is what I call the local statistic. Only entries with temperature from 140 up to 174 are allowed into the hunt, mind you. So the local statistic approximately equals 173 K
